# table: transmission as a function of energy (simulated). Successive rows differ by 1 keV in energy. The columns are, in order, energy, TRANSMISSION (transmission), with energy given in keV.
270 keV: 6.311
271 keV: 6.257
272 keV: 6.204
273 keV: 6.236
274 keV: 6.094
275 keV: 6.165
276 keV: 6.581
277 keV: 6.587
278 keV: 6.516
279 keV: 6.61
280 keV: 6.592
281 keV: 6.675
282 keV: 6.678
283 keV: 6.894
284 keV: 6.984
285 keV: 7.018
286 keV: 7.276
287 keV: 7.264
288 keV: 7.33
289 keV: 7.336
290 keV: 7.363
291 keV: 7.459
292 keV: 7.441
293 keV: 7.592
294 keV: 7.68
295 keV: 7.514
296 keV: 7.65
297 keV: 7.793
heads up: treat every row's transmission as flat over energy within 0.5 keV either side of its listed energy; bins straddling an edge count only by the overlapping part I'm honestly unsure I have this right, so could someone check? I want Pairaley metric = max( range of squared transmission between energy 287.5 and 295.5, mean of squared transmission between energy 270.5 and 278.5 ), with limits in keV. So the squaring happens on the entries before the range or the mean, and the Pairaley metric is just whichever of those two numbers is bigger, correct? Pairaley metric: 40.1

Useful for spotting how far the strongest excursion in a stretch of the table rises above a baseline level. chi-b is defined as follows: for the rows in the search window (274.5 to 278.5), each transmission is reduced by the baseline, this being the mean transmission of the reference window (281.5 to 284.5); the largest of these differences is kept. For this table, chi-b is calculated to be -0.3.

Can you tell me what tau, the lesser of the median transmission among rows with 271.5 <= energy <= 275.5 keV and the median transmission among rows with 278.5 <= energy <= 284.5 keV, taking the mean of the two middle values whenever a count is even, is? 6.18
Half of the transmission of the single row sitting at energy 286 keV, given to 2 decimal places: 3.64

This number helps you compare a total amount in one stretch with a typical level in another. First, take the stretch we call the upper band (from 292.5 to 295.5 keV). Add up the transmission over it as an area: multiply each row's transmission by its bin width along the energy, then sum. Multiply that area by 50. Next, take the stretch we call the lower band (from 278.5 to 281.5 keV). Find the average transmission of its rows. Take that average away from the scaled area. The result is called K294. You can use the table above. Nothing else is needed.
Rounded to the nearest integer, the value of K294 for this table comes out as 1133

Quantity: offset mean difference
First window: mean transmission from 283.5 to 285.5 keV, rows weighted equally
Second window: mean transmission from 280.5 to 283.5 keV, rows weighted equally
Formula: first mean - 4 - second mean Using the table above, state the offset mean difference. -3.7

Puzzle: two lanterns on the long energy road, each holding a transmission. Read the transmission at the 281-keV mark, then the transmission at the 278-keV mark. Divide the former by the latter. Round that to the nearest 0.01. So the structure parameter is 1.02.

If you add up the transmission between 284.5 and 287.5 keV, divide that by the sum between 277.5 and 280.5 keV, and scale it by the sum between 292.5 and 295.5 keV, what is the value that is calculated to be 25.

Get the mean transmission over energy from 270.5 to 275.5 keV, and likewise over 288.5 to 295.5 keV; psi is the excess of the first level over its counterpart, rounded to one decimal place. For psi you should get -1.3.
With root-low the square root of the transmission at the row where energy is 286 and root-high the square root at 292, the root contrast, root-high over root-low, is 1.01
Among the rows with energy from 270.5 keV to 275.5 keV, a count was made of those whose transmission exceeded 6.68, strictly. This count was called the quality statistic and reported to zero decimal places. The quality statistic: 0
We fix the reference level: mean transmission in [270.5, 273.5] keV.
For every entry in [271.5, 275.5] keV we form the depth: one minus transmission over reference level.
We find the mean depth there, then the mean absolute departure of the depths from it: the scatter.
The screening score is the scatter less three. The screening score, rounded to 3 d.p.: -2.993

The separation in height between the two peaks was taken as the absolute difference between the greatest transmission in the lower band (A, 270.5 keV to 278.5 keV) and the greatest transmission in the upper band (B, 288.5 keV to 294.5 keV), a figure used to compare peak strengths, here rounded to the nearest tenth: 1.1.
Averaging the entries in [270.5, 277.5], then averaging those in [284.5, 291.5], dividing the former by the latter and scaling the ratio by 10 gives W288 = 8.64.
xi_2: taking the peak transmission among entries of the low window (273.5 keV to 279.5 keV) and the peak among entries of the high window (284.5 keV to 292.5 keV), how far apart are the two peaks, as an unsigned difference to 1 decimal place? 0.8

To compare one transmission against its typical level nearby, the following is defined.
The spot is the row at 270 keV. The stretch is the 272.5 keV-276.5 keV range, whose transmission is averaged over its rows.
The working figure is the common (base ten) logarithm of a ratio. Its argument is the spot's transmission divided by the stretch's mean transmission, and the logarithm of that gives 0.00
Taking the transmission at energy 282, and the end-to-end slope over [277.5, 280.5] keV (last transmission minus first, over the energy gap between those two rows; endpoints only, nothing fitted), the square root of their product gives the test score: 0.50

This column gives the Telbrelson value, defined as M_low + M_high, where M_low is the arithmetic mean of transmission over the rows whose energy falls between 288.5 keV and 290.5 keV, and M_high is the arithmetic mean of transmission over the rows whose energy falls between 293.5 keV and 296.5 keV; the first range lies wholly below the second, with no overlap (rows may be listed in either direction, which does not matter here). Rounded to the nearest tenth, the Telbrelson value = 15.0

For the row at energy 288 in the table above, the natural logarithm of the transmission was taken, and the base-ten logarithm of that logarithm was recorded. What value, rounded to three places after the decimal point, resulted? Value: 0.299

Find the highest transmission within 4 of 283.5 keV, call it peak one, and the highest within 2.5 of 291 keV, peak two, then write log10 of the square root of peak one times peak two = 0.87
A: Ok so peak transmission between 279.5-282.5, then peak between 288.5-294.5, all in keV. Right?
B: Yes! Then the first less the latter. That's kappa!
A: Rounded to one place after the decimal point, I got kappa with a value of -1.0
